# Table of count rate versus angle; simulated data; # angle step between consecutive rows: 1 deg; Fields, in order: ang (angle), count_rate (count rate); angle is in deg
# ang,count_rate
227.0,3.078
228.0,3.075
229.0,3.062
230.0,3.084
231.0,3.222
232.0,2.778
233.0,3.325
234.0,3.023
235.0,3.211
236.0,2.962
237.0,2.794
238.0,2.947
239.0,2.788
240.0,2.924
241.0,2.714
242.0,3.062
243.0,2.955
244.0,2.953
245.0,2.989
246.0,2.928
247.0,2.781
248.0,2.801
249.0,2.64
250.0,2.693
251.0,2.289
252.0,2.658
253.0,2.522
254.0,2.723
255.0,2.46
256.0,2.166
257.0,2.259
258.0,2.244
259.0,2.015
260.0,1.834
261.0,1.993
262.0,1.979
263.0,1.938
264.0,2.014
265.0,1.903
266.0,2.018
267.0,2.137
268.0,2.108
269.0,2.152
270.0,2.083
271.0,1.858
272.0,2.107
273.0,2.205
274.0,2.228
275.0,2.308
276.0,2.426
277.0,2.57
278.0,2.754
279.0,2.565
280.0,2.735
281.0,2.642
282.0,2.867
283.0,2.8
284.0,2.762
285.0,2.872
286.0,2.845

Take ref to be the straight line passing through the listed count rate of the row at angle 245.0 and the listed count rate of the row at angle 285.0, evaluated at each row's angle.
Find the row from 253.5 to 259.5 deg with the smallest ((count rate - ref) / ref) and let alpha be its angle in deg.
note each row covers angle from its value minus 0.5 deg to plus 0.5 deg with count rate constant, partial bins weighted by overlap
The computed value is 259.0 deg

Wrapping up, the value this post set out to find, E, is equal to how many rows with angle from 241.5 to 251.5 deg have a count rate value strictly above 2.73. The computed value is 7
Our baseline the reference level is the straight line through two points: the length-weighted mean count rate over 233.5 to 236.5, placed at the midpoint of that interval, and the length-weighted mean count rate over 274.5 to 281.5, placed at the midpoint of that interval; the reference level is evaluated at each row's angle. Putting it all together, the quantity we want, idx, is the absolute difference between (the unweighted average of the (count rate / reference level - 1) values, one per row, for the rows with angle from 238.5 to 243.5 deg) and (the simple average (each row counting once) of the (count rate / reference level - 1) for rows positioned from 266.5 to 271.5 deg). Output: 0.19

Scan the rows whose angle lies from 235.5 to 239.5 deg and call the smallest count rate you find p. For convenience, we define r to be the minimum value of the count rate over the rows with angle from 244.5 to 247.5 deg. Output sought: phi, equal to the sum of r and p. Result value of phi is 5.6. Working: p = 2.788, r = 2.781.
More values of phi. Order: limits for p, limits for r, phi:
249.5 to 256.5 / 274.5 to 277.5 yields 4.5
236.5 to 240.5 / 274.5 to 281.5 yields 5.1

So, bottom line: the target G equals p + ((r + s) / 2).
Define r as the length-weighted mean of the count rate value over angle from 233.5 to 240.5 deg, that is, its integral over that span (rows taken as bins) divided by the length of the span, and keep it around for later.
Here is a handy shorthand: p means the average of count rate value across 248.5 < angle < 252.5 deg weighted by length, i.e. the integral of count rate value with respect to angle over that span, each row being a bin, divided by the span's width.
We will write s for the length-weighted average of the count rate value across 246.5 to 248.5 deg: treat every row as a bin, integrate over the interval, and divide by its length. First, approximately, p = 2.6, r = 2.95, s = 2.79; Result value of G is 5.4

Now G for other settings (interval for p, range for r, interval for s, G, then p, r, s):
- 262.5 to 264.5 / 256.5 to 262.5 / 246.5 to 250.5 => 4.4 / 2.0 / 2.05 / 2.73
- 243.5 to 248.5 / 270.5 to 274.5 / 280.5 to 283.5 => 5.3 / 2.9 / 2.10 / 2.77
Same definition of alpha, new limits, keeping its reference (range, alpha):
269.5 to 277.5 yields 271.0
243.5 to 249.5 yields 249.0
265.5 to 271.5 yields 271.0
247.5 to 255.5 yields 251.0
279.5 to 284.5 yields 281.0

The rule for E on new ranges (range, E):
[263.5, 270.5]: 0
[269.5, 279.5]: 1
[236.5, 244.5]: 7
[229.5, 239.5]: 10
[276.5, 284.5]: 5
